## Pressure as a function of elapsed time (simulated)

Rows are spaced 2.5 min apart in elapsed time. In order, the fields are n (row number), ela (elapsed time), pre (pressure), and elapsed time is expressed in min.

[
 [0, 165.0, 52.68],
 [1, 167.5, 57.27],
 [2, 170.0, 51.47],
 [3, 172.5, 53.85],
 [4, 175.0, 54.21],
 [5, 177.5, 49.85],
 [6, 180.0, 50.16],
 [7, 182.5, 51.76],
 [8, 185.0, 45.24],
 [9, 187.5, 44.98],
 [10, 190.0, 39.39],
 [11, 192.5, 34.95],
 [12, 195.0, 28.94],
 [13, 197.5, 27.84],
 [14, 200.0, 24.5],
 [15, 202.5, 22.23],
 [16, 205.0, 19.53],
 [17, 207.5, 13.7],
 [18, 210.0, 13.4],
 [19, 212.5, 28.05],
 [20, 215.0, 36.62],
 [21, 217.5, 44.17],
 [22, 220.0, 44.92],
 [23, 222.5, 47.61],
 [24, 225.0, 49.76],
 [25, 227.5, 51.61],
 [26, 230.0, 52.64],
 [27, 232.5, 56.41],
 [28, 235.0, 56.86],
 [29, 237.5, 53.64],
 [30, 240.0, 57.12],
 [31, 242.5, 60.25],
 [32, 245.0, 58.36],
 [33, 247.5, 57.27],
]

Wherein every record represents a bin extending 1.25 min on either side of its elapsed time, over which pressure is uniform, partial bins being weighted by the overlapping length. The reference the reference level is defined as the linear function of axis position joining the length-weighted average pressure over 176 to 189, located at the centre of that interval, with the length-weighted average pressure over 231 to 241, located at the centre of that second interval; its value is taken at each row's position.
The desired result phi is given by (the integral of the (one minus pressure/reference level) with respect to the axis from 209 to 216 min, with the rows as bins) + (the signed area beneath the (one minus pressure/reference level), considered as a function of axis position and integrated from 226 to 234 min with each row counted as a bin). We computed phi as 4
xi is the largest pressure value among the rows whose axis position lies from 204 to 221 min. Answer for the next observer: 44.92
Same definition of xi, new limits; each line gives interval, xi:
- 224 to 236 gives 56.86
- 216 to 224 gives 47.61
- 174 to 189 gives 54.21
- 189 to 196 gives 39.39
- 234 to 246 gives 60.25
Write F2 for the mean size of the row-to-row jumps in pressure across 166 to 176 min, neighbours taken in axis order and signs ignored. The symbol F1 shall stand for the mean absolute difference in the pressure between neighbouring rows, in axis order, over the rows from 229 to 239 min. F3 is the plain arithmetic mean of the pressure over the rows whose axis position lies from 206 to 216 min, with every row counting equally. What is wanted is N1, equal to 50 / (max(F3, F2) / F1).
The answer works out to 5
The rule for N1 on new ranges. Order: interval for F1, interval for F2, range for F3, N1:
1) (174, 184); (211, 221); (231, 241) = 2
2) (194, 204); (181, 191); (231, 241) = 2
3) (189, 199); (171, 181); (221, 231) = 4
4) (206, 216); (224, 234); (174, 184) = 8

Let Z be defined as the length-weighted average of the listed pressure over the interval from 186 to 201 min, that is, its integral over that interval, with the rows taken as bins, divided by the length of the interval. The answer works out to 34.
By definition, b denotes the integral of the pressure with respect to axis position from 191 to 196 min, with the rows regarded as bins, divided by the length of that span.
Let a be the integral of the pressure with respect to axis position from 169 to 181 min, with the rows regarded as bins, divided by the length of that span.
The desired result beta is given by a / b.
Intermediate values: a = 52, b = 32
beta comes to 1.6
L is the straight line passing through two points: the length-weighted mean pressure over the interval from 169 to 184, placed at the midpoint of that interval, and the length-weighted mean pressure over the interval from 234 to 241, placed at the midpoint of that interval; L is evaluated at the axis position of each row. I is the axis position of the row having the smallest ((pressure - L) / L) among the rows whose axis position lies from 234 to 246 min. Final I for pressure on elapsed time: 237.5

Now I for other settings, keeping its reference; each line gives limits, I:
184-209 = 207.5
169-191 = 190.0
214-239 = 215.0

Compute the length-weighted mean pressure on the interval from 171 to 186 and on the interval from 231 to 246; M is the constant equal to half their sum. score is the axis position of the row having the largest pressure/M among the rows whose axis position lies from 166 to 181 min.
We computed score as 167.5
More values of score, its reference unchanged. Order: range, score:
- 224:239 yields 235.0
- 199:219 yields 217.5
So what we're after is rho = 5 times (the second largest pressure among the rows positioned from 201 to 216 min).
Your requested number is 140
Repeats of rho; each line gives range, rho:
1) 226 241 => 284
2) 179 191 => 251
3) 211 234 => 263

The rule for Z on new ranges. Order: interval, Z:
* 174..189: 49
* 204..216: 22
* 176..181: 50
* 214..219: 41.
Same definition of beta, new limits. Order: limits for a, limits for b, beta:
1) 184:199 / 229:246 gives 0.6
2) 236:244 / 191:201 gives 1.9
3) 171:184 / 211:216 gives 1.7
